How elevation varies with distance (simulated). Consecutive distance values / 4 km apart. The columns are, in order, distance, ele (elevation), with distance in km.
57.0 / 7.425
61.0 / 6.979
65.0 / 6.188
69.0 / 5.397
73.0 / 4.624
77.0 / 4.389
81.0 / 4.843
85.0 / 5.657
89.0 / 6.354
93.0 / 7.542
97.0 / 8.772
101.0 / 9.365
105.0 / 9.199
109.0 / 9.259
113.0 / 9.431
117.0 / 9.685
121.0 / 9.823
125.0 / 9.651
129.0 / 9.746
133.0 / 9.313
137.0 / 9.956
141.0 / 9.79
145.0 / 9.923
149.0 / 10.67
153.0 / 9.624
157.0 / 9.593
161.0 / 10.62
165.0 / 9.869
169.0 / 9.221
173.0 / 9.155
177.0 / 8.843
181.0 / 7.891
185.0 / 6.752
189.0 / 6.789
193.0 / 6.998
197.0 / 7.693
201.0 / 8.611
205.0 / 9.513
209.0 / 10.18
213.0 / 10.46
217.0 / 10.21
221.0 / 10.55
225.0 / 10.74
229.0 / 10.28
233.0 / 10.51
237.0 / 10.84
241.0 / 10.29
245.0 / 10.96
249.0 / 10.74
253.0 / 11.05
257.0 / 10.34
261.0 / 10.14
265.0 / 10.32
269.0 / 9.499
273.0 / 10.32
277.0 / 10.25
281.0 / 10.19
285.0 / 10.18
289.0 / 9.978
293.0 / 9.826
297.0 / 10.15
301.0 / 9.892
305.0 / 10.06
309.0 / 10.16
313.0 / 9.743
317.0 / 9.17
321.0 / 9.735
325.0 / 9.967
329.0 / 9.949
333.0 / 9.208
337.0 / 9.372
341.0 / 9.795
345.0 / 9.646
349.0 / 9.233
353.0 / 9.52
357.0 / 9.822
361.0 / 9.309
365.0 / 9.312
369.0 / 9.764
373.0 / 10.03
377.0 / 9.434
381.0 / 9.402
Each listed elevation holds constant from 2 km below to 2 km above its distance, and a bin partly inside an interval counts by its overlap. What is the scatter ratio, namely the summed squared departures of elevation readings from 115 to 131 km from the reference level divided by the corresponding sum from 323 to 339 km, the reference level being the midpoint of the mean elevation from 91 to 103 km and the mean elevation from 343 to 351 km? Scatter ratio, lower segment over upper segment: 1.1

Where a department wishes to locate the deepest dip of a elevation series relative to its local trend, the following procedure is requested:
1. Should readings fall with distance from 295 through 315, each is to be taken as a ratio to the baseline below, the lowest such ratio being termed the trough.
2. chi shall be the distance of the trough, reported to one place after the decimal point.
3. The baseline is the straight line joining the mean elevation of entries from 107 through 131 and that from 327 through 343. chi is 313.0 km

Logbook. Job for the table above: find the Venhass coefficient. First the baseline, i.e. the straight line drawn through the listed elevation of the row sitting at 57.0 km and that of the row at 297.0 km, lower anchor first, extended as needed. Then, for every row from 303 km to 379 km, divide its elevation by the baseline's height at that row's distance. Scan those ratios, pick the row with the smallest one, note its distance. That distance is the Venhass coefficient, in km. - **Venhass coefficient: 365.0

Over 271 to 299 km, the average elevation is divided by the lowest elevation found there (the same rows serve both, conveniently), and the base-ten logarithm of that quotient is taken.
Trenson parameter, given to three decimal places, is 0.013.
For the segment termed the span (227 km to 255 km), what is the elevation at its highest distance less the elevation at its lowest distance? 0.77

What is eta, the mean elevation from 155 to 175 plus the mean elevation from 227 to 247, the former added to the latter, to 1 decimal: 20.3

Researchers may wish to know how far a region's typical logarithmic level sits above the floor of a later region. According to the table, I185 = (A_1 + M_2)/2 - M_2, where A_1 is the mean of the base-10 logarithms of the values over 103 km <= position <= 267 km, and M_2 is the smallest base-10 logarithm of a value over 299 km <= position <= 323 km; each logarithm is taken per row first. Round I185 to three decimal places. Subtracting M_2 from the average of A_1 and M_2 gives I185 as 0.009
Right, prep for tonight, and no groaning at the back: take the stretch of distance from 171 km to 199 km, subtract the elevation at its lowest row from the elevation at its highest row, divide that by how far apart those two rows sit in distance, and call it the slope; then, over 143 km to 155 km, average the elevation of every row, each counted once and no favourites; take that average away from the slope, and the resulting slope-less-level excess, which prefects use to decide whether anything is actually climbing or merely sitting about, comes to -10.1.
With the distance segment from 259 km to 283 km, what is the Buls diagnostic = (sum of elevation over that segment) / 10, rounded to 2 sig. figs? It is 6.1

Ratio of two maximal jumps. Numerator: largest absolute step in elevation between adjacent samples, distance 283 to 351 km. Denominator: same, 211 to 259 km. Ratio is 1.0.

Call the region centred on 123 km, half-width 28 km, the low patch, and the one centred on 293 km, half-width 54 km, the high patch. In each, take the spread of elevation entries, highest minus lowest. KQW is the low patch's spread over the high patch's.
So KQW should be 1.0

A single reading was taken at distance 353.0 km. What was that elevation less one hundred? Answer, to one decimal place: -90.5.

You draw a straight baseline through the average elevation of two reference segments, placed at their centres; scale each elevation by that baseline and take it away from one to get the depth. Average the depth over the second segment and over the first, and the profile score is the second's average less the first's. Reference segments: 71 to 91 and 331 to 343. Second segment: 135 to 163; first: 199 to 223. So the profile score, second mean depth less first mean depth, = -0.24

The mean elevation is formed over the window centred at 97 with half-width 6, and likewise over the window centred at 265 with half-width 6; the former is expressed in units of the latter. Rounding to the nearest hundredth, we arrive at 0.86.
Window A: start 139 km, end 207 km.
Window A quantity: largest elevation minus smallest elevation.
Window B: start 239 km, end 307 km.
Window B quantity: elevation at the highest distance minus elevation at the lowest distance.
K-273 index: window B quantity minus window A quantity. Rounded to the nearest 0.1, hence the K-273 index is -4.1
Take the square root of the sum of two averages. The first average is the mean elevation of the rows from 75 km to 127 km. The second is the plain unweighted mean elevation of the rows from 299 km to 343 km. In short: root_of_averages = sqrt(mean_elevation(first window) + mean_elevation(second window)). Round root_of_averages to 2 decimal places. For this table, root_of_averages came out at 4.21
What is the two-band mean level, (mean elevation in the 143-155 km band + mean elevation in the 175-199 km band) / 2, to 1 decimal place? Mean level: 8.8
